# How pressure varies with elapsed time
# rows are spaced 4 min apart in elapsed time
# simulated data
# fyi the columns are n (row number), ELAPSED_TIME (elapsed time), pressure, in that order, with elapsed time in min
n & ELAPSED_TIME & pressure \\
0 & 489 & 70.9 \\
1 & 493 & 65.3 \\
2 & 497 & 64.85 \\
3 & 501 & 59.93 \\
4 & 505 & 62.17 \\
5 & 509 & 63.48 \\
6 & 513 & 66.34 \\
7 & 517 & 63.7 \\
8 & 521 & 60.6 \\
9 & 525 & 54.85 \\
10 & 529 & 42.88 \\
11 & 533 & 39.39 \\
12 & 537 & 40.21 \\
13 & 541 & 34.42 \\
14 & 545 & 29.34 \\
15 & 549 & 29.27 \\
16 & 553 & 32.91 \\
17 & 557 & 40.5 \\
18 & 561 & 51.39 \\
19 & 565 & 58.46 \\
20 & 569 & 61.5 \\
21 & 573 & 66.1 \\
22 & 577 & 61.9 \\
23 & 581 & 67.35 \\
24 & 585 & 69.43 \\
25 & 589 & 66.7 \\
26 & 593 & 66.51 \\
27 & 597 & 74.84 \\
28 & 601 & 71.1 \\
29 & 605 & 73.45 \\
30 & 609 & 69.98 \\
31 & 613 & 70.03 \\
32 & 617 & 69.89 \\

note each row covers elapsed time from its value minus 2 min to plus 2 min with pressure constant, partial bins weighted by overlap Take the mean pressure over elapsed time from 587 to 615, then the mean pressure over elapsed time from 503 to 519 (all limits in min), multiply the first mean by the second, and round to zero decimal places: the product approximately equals 4498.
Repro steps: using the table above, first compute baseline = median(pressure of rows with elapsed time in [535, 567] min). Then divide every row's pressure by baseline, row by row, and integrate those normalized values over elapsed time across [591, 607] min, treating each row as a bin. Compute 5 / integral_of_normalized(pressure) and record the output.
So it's 0.163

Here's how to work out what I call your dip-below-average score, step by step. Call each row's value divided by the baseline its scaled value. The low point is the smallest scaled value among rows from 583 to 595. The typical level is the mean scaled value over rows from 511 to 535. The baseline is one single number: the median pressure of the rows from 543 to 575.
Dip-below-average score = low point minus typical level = 0.3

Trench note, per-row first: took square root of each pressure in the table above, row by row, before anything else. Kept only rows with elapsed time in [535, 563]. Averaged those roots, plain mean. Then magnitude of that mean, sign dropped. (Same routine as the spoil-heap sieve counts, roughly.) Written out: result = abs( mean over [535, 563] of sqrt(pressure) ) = 6.0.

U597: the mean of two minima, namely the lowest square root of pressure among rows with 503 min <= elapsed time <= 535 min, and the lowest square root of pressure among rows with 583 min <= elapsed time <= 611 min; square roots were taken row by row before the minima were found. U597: 7.2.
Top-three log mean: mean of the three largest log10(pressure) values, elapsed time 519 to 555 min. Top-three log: 1.72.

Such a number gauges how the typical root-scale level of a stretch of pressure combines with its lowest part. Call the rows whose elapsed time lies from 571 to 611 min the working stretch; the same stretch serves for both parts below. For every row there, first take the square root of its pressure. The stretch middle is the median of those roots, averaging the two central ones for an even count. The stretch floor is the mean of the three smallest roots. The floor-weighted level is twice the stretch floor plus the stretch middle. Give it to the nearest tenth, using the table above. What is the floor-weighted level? 24.4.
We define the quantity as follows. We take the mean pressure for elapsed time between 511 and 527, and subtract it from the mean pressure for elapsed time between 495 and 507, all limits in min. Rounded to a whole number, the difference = 1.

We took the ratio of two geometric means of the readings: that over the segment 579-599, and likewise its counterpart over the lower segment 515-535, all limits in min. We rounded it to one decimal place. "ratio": 1.3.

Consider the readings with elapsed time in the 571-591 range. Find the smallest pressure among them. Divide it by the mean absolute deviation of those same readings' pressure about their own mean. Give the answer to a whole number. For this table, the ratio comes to 34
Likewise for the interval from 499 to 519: 36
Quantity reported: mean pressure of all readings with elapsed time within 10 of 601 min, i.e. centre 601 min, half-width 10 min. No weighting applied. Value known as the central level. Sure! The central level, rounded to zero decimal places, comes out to 71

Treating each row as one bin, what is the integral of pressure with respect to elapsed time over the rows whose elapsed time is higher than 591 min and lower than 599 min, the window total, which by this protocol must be 565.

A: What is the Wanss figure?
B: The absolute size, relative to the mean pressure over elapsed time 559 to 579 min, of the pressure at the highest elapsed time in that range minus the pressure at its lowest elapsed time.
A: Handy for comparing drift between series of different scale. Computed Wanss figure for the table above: 0.18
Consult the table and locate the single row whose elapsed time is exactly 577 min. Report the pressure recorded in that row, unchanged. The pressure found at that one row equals 61.9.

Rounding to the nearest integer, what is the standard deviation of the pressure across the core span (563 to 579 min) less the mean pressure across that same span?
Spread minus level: -59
